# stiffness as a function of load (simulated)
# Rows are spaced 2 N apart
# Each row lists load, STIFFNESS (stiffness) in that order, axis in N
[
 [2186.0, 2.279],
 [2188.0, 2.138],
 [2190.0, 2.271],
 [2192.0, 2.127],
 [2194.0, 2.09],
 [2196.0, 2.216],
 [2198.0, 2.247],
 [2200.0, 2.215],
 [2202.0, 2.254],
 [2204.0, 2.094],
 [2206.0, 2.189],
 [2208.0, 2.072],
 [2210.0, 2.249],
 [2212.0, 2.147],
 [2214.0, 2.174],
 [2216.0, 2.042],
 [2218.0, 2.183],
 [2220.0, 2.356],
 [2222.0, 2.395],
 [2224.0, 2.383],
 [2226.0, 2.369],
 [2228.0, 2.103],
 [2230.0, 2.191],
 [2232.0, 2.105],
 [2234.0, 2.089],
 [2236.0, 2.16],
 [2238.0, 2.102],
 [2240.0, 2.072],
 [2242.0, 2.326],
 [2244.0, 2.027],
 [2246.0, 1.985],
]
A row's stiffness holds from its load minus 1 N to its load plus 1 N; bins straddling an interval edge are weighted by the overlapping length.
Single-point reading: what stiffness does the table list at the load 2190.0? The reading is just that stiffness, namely 2.271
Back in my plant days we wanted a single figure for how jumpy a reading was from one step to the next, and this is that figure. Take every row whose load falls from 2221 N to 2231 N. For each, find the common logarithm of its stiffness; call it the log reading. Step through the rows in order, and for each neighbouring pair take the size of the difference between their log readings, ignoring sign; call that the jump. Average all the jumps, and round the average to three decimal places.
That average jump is 0.019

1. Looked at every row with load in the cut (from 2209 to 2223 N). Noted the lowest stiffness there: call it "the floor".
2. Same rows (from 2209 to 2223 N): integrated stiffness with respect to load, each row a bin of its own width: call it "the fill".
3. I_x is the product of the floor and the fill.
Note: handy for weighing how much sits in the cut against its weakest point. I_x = 63.5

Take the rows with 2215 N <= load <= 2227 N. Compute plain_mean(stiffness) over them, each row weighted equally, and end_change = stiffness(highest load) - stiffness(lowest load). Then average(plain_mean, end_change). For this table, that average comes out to 1.31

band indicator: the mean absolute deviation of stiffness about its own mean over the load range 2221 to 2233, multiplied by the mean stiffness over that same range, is 0.281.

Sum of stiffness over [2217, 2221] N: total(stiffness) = 4.5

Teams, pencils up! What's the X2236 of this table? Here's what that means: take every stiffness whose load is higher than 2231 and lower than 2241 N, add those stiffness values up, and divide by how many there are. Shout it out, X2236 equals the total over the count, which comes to 2.11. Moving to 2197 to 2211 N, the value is 2.19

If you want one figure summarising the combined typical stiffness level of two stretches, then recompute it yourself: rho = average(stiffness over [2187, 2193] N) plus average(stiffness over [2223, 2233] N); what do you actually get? 4.41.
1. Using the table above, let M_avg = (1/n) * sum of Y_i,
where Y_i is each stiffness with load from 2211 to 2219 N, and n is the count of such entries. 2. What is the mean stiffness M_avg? 2.14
